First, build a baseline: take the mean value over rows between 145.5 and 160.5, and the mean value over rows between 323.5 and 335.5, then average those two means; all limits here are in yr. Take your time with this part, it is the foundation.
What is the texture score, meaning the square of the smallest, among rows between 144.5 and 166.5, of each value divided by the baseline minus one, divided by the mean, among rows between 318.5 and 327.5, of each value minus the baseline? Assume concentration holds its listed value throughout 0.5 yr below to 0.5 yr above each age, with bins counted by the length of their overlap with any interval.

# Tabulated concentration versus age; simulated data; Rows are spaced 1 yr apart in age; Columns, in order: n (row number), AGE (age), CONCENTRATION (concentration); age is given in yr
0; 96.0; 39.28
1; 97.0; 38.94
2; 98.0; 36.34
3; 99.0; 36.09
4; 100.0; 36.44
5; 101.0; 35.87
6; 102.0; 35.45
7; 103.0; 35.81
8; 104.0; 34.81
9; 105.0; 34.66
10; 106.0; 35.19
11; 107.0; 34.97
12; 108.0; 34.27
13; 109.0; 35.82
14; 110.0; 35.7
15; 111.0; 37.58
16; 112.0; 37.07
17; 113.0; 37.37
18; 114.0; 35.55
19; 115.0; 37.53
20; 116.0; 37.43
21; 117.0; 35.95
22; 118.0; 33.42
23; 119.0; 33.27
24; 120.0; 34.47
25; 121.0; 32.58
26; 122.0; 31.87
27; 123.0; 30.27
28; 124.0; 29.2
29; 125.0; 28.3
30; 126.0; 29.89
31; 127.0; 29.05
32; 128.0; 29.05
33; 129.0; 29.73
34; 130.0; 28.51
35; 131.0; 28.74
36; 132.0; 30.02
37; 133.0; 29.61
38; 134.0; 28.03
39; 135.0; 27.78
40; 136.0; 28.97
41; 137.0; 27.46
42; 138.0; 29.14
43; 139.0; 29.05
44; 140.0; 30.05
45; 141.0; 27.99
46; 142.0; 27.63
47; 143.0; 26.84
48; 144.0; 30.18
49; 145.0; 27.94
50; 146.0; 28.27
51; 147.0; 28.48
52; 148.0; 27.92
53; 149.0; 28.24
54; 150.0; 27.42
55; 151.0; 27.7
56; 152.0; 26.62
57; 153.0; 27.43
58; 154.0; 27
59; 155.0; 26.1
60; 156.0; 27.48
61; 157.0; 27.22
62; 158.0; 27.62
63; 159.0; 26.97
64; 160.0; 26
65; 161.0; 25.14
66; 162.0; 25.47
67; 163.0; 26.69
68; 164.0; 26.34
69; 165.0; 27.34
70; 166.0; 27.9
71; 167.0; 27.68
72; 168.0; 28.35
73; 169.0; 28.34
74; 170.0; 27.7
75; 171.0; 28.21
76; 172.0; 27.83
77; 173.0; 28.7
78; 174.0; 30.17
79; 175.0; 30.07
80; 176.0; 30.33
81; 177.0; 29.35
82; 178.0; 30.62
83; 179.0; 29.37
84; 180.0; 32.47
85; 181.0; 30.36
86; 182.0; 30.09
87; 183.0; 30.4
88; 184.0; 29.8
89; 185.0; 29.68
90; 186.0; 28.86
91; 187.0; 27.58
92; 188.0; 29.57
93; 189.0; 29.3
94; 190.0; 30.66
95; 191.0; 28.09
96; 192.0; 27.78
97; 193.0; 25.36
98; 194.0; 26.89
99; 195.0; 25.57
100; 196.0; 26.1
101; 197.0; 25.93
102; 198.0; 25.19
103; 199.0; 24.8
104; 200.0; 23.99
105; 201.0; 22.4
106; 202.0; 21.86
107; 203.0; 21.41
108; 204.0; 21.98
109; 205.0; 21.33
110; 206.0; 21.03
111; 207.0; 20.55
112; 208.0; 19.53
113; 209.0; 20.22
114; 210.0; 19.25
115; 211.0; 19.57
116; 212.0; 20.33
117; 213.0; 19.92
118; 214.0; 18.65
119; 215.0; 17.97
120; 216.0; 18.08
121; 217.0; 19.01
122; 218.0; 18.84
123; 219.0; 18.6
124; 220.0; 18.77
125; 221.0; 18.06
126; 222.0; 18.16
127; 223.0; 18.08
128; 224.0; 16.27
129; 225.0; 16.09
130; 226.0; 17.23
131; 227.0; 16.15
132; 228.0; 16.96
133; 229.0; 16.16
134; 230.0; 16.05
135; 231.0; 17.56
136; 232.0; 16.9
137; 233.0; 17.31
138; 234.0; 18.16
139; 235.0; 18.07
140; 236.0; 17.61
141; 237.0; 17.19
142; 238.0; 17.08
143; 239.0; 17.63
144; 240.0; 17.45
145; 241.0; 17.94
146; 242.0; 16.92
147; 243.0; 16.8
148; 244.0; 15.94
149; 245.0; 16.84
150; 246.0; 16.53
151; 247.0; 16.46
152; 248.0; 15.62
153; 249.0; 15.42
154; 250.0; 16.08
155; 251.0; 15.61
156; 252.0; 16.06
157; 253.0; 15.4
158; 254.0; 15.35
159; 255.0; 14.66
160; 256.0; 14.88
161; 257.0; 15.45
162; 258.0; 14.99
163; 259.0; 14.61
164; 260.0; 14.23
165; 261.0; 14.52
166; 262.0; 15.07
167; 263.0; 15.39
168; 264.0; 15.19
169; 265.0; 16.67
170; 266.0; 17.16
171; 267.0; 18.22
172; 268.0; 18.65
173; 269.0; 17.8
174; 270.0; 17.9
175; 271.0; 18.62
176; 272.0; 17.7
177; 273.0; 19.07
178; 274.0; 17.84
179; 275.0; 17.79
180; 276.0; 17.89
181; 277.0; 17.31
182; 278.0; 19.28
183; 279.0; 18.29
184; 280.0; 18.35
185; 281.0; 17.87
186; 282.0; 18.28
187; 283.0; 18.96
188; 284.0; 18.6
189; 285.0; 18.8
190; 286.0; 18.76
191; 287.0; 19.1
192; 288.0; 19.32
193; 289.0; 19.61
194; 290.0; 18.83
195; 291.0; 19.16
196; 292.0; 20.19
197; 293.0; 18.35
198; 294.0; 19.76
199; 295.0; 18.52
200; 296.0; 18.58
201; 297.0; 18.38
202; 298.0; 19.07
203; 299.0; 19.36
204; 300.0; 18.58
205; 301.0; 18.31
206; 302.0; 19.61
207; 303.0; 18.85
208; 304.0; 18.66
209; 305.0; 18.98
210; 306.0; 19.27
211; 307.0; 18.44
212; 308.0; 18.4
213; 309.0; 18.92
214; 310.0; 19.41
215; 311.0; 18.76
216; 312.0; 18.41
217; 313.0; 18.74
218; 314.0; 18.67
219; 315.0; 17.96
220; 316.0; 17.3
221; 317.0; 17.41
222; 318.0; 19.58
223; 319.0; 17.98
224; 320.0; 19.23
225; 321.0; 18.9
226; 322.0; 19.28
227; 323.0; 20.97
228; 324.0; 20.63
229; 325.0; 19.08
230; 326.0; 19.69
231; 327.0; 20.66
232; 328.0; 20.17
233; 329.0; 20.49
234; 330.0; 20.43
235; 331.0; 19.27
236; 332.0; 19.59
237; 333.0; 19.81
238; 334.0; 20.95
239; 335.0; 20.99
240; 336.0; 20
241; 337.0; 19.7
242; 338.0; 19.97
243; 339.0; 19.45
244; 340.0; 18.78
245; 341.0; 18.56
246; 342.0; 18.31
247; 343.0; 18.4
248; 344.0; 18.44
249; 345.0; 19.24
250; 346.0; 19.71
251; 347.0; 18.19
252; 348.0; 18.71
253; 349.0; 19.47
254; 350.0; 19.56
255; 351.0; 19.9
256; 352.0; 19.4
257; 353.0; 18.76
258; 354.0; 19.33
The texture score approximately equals -0.0008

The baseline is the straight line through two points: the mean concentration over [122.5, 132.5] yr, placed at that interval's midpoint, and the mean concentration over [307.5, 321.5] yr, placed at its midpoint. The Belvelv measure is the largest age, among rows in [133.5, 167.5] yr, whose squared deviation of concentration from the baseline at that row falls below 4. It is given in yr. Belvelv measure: 167.0 yr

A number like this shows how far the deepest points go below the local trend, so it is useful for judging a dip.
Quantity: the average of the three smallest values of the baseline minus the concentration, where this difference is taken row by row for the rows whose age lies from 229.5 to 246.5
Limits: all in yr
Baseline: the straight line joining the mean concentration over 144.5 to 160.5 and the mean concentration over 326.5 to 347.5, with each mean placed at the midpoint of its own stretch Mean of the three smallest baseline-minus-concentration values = 6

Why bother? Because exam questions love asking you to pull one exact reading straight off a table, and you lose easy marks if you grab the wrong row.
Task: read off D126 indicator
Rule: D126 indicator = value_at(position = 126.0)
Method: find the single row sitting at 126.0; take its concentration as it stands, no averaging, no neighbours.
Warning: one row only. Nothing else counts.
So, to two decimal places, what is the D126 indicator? 29.89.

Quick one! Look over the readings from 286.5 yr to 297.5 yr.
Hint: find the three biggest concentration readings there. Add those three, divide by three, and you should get 19.9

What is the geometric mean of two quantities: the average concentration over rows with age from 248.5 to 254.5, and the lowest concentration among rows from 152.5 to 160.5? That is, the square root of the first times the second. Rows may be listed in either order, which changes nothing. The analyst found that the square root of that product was 20.2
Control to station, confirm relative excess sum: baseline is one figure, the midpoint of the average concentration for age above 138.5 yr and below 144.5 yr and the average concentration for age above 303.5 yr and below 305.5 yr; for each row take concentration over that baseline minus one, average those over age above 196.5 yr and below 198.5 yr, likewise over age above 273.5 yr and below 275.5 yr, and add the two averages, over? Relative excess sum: -0.17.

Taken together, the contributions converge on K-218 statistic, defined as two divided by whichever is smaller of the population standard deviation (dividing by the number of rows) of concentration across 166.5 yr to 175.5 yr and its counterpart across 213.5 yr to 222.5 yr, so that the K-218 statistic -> 5.4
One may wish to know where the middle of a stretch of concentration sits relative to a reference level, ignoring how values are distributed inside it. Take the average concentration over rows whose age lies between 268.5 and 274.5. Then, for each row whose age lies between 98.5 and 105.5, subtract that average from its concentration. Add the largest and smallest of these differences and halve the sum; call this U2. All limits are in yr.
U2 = 17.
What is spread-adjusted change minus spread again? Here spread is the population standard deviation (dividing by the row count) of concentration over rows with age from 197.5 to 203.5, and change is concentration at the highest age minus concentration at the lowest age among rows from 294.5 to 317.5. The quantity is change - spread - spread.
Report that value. -4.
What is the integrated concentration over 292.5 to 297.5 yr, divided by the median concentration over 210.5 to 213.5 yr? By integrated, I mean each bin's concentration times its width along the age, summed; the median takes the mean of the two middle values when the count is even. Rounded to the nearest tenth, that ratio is 4.7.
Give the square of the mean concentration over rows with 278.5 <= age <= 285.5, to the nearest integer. 340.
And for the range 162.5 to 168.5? 750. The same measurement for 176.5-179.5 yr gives 887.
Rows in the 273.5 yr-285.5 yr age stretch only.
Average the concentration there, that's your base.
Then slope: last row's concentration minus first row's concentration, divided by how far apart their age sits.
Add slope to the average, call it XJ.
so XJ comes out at 18.4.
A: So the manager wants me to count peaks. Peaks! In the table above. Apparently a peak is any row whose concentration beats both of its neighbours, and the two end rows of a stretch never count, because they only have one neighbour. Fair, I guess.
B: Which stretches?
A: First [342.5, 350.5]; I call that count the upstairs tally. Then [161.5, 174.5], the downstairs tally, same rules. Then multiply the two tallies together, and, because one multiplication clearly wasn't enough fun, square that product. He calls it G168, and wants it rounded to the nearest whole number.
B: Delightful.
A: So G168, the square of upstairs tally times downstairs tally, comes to 16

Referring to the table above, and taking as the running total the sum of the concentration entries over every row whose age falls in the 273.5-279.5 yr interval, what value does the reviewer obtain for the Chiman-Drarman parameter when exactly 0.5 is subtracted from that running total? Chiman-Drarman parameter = 108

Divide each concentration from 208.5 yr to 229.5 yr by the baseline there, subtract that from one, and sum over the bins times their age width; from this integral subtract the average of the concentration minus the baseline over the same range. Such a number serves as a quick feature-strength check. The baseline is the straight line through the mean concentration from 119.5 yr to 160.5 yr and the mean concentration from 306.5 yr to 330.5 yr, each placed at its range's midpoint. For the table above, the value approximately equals 12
